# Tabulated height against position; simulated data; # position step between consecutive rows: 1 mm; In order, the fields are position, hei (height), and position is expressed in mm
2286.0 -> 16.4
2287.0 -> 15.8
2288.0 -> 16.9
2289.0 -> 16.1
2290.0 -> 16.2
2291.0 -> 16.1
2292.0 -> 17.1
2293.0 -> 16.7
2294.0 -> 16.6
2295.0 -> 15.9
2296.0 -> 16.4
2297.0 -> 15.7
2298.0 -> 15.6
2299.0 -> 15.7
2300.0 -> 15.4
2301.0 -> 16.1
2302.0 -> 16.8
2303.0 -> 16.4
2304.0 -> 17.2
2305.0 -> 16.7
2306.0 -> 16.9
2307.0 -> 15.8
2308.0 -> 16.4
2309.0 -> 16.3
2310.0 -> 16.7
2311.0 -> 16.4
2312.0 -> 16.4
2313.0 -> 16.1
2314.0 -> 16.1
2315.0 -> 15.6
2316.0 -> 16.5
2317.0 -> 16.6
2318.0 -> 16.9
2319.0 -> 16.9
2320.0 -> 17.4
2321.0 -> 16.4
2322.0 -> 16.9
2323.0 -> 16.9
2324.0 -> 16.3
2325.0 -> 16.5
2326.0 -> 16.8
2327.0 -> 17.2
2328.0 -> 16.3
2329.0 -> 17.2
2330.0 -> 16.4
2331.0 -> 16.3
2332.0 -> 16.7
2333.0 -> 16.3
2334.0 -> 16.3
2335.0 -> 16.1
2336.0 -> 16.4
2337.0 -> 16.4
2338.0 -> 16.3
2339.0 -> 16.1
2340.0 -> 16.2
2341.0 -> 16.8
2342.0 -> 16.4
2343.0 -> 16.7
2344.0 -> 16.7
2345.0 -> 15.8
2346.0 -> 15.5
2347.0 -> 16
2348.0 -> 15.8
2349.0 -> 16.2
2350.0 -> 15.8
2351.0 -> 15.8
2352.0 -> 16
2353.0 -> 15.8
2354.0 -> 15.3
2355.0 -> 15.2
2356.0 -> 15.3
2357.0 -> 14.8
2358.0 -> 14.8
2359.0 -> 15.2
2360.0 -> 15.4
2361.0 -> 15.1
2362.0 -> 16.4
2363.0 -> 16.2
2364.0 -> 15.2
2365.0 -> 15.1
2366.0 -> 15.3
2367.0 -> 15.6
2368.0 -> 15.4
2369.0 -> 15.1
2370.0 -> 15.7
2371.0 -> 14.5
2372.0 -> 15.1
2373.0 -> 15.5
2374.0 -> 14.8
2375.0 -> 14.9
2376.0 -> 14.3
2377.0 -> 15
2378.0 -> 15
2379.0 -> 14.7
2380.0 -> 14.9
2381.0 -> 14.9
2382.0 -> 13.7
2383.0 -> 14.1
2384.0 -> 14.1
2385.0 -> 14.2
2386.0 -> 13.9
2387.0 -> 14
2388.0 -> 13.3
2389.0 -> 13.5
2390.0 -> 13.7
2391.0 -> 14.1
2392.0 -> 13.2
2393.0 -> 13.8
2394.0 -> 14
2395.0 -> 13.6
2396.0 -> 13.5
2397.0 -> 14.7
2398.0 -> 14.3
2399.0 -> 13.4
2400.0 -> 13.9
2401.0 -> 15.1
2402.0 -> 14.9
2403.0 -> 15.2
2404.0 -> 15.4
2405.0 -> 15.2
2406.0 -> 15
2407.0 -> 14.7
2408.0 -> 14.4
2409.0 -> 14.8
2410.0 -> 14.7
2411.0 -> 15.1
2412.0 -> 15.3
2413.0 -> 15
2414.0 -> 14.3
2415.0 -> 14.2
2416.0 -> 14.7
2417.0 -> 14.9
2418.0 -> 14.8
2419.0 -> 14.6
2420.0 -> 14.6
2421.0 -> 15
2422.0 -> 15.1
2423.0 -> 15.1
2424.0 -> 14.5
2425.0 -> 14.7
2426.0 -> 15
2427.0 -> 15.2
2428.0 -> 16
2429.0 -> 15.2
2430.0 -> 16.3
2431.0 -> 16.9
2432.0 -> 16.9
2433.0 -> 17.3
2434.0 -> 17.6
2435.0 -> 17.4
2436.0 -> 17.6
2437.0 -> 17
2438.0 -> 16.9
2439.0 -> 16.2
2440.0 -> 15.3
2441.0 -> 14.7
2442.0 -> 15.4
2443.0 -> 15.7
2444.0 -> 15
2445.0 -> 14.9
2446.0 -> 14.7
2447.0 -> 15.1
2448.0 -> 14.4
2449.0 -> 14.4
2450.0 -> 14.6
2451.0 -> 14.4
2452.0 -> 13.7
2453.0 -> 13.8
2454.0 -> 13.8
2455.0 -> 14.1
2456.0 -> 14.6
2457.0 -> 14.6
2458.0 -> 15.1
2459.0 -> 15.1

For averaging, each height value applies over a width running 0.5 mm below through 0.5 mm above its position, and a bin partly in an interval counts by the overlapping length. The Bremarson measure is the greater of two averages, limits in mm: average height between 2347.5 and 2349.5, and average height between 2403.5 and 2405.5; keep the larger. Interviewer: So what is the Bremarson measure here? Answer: 16.0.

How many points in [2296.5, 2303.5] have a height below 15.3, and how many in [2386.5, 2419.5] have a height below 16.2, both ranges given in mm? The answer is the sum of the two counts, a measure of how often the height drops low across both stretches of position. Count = 33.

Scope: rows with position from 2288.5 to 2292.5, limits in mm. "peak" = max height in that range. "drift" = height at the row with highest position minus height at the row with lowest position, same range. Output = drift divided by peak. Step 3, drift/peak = 0.058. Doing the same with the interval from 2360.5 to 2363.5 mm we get 0.067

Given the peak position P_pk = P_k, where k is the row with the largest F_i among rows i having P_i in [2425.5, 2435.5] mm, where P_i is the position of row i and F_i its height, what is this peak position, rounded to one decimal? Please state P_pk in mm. 2434.0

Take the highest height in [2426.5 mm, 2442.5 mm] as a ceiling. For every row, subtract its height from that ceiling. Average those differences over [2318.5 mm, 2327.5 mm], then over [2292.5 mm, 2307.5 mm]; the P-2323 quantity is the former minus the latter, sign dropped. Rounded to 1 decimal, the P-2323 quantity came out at 0.6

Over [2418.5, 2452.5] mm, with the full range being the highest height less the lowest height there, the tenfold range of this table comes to 39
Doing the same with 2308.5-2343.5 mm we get 18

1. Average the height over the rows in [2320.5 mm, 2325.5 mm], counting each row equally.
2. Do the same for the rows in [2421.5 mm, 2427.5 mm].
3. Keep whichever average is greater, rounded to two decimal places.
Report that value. 16.60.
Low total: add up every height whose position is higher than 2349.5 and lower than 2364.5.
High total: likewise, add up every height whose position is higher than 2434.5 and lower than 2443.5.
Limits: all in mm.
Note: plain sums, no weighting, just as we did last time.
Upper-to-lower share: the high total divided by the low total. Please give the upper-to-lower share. 0.63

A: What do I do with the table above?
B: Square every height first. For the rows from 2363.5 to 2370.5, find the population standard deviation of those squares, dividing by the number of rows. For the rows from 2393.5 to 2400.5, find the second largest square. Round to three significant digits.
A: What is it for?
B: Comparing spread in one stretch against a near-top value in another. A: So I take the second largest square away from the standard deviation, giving -198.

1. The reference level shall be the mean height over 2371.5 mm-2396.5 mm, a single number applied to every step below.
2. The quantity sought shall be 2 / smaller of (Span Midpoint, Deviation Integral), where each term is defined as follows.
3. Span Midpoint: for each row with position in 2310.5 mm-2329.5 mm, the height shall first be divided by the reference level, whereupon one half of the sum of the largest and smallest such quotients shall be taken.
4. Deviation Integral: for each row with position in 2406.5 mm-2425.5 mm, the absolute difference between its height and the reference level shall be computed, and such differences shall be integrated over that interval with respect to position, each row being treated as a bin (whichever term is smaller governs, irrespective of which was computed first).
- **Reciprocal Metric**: 1.73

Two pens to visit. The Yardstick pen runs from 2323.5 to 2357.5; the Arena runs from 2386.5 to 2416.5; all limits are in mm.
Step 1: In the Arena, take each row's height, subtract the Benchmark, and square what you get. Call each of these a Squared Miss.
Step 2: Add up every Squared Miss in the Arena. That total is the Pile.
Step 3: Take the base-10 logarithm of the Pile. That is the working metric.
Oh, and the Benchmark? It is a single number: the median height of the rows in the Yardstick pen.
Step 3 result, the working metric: 2.1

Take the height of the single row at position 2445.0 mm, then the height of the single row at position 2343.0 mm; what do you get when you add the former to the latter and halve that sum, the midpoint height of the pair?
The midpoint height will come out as 15.8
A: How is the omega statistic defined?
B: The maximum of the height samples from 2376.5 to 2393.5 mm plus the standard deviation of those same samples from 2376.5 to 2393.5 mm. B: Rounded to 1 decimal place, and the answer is 15.6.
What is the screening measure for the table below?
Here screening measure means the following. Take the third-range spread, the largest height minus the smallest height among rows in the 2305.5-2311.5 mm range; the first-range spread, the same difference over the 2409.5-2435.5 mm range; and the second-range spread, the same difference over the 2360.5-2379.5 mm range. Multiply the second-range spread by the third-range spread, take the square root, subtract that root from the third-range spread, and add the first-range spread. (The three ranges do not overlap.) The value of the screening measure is 3.0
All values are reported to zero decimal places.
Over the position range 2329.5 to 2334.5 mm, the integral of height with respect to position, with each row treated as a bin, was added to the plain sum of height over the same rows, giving 164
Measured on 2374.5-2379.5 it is 148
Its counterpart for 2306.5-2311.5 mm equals 163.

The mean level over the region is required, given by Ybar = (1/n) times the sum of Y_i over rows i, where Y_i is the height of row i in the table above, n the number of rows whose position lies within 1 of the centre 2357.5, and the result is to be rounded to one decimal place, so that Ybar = 14.8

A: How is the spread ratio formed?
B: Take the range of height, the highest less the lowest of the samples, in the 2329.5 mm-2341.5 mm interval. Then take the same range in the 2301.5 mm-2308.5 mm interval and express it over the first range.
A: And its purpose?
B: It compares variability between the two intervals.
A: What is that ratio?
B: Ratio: 2.0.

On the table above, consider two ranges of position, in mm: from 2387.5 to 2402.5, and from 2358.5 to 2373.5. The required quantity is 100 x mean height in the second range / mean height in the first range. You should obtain 110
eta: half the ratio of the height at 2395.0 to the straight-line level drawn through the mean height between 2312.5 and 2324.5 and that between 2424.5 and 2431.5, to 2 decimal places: 0.43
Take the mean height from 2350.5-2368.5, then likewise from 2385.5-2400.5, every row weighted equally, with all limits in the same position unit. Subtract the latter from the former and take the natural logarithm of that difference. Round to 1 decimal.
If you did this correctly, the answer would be 0.5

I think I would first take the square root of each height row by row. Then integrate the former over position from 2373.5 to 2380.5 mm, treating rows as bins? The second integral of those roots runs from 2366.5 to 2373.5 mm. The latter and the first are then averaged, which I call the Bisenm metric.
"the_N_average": 27.1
